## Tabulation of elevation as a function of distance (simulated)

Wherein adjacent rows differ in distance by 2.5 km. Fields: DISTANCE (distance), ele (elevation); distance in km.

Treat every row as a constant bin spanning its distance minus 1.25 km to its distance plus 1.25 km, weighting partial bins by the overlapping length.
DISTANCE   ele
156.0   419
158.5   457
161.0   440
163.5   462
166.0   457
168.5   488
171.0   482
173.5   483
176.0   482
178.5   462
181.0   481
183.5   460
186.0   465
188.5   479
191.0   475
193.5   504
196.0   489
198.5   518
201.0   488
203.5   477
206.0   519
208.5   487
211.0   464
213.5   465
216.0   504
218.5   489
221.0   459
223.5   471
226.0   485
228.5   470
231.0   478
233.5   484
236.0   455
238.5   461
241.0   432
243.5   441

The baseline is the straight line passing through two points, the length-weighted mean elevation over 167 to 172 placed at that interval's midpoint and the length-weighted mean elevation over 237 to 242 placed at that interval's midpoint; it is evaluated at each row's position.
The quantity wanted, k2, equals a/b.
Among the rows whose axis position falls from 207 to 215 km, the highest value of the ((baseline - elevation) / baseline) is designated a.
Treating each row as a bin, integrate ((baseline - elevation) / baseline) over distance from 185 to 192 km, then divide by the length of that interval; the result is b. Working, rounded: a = -0.004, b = 0.00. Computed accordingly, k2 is -2.3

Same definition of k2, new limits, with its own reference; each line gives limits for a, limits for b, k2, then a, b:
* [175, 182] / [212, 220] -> -0.7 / 0.036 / -0.05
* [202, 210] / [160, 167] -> -0.3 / -0.023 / 0.07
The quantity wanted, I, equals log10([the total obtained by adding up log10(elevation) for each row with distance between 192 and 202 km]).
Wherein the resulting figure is 1.03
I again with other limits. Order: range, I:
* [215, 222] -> 0.91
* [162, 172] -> 1.03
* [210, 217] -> 0.91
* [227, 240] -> 1.13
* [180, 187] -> 0.90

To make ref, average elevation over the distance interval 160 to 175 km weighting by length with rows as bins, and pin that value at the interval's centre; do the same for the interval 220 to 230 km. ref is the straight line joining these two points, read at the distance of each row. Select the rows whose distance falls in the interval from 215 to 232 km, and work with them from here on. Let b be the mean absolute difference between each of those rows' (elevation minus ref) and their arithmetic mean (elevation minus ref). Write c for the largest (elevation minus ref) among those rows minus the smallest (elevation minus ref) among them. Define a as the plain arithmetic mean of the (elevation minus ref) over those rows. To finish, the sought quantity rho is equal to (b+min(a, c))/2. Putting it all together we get 9.6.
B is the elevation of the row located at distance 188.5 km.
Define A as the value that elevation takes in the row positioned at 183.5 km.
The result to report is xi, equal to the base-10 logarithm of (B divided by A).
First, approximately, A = 460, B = 479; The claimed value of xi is 0.018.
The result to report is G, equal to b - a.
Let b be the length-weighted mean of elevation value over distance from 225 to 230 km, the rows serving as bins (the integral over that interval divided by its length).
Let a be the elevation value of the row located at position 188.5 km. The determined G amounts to -2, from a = 479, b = 477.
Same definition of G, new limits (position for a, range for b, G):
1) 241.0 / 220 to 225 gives 34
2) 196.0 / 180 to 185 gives -19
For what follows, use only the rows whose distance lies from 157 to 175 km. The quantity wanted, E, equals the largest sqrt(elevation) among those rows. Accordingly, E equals 22.1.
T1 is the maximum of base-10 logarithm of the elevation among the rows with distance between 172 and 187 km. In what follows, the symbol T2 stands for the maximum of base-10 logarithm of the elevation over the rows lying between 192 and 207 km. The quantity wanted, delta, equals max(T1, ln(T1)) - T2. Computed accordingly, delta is -0.031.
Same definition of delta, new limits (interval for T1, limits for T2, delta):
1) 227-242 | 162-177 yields -0.004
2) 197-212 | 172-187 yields 0.031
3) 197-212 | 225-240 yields 0.029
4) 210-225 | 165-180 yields 0.014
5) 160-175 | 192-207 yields -0.027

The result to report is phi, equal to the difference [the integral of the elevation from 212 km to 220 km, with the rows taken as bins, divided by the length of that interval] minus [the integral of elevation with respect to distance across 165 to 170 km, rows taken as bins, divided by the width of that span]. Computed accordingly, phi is 10.7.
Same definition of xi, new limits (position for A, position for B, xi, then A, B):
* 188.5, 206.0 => 0.035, 479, 519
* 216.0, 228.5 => -0.030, 504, 470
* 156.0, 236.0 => 0.036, 419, 455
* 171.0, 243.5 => -0.039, 482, 441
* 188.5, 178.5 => -0.016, 479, 462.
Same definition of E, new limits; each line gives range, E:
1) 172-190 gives 22.0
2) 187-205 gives 22.8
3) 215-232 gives 22.4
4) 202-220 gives 22.8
